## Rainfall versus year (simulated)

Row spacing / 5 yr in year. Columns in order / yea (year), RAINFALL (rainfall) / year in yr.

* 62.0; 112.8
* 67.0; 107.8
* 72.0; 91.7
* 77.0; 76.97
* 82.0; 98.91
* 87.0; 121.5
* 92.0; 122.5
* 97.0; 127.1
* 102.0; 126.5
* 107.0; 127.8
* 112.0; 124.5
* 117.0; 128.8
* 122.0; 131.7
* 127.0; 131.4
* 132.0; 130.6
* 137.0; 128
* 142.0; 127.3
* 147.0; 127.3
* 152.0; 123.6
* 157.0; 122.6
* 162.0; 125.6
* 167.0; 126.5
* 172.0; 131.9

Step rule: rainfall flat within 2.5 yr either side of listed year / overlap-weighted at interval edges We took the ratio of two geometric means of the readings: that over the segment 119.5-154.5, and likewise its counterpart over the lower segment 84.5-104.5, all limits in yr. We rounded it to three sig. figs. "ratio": 1.03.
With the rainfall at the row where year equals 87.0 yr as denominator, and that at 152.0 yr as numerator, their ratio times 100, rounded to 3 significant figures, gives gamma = 102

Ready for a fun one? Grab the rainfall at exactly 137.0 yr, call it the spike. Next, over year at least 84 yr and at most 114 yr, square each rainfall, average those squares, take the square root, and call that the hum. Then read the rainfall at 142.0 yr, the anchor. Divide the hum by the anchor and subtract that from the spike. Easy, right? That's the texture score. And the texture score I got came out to 127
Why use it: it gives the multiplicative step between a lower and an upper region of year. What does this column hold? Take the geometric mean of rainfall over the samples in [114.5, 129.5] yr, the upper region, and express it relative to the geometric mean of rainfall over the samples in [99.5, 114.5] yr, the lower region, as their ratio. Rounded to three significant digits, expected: 1.03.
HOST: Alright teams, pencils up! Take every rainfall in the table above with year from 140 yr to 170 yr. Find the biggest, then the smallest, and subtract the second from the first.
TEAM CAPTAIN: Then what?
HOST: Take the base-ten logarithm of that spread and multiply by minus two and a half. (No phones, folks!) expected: -1.7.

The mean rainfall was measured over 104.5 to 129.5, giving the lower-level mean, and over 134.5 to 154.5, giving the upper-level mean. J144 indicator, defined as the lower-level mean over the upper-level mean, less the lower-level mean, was -128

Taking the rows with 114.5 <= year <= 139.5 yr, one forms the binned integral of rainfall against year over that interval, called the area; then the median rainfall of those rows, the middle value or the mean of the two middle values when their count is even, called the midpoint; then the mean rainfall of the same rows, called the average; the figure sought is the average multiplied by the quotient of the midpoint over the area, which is 5.22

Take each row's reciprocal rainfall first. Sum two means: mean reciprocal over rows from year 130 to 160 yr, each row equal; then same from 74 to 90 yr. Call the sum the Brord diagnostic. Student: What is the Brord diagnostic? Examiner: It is 0.0183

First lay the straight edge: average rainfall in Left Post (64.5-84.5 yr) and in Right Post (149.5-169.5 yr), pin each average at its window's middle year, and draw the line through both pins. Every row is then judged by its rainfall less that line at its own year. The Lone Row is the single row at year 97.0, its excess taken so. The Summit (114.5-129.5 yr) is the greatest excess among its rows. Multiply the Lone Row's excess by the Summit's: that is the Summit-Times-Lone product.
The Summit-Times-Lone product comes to 520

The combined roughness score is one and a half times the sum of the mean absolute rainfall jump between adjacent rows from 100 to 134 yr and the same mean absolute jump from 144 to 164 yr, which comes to 7.1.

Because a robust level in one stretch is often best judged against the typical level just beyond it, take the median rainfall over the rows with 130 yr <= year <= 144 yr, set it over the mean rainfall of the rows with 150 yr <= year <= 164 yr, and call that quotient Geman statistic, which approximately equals 1.03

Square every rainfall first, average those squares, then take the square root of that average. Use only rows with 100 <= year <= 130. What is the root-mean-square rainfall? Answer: 128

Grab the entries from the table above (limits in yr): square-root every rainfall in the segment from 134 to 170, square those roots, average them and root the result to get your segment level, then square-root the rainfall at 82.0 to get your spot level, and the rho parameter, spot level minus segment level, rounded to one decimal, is -1.3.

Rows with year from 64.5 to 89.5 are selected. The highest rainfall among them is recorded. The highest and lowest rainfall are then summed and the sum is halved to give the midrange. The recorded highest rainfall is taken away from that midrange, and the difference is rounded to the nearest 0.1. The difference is -22.3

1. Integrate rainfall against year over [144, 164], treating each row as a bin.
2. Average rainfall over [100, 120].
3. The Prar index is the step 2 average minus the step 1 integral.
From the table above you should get -2369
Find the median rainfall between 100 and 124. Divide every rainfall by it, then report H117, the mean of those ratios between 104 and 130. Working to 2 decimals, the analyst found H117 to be 1.01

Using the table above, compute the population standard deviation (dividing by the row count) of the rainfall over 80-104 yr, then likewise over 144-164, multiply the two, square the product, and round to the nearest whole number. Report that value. 358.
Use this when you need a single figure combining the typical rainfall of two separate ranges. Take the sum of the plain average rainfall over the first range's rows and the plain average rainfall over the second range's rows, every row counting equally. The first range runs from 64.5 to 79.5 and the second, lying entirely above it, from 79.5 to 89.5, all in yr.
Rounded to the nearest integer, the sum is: 202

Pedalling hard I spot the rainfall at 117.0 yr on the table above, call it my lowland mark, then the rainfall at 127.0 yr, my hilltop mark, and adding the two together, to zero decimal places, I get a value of 260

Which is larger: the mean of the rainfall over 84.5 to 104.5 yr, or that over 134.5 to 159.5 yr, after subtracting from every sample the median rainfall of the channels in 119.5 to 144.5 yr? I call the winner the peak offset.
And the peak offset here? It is -4.8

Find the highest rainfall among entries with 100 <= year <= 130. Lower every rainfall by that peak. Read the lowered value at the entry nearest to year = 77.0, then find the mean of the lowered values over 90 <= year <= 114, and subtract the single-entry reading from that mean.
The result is 49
